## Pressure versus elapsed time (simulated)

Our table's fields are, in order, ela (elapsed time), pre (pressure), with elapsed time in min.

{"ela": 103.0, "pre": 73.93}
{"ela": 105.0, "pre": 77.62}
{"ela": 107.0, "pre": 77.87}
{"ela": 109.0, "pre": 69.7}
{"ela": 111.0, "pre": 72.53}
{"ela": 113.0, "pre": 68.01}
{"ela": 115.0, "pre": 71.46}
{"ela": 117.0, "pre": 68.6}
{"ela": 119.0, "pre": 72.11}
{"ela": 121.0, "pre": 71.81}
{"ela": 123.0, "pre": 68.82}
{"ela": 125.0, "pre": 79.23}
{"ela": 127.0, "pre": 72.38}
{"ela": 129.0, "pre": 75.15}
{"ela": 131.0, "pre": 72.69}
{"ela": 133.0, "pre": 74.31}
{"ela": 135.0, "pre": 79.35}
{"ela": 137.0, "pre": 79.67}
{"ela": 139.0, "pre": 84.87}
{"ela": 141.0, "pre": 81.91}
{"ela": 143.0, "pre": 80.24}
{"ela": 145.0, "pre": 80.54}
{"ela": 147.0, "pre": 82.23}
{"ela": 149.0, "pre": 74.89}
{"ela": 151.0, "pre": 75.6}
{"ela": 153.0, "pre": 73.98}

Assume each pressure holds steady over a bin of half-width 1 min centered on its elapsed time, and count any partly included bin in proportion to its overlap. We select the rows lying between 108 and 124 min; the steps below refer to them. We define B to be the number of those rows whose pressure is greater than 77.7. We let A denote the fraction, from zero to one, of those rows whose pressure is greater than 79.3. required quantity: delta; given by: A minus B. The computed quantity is 0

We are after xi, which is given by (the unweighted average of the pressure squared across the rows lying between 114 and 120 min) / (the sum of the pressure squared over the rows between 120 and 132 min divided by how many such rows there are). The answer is 0.93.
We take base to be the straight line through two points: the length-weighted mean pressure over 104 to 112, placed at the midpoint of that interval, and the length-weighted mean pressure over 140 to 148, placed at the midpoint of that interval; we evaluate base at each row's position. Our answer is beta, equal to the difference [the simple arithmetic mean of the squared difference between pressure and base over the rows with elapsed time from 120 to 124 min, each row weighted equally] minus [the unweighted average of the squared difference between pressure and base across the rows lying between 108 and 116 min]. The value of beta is 23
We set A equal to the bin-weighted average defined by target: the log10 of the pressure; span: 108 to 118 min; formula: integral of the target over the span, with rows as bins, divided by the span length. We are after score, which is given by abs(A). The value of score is 1.85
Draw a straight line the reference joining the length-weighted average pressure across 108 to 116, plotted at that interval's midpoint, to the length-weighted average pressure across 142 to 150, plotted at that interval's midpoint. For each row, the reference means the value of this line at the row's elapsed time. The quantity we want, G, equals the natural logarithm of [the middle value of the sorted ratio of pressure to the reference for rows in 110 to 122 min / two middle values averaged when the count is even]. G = -0.008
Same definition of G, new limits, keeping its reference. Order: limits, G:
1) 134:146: 0.035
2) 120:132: -0.021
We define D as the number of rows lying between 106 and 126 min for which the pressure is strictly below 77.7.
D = 8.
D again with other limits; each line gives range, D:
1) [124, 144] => 4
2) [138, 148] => 0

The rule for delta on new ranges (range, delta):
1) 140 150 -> -3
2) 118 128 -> -1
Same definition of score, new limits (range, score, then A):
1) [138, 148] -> 1.91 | 1.91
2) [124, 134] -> 1.87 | 1.87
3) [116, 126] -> 1.86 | 1.86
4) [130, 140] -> 1.89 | 1.89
